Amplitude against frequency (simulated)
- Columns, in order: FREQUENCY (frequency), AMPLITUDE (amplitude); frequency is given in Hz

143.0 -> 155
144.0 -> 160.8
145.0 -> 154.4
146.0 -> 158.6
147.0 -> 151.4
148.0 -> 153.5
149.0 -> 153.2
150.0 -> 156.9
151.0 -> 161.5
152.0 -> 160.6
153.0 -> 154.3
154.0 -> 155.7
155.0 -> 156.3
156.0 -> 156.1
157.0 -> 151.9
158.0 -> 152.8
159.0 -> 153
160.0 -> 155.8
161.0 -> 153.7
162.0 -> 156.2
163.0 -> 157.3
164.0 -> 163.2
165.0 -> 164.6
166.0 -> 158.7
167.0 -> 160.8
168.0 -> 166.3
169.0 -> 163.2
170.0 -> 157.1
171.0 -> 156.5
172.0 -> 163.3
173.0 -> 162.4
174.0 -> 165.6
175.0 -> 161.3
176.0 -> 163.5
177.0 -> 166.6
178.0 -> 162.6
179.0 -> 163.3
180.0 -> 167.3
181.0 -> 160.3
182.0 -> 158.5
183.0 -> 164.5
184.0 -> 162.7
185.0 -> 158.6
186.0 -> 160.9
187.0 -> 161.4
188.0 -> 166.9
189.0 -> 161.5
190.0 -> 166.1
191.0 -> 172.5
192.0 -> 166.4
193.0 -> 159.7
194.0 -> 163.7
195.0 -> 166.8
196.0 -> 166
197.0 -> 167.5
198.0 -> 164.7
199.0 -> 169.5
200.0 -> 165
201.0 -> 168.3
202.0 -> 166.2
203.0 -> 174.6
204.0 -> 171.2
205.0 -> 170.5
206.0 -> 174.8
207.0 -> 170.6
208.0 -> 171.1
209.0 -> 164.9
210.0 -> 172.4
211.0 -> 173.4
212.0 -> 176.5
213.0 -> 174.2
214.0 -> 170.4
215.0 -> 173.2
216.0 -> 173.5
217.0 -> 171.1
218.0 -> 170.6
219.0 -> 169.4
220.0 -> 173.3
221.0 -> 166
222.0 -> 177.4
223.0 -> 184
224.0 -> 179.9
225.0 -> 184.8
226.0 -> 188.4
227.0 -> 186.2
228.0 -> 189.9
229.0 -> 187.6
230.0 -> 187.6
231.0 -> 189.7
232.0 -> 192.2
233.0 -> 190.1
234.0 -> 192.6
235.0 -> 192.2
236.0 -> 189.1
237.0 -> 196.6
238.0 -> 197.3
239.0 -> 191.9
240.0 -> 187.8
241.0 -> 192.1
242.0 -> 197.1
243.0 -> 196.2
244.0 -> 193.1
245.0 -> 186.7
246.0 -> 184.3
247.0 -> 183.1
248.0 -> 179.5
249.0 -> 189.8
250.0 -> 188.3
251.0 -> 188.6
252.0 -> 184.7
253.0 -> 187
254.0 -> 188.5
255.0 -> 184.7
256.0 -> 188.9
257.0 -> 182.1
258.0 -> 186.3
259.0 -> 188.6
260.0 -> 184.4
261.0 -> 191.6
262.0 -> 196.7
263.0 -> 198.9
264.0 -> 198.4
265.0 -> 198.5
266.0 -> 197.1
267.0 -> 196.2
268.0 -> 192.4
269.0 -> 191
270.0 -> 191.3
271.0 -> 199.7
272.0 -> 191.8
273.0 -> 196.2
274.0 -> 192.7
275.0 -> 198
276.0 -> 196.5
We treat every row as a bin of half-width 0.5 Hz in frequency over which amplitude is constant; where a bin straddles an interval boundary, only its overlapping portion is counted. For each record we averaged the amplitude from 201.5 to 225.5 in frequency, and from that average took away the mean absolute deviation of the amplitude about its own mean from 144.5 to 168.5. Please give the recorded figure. 170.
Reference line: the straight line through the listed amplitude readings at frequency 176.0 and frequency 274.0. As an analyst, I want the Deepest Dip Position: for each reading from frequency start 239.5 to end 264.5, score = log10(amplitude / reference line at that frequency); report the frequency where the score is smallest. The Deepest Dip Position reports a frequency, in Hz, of 257.0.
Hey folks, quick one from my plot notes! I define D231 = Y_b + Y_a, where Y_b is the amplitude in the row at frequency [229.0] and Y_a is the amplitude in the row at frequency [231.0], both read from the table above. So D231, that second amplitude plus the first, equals 377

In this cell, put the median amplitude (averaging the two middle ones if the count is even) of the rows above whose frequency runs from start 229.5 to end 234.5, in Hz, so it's 190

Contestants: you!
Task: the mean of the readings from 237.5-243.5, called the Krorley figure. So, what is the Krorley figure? 194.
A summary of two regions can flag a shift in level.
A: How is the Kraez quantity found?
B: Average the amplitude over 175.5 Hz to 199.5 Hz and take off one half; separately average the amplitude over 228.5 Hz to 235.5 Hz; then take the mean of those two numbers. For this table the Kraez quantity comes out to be 177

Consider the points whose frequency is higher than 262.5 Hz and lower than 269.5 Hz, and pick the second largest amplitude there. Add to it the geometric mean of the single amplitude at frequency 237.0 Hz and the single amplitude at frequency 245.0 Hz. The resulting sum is 390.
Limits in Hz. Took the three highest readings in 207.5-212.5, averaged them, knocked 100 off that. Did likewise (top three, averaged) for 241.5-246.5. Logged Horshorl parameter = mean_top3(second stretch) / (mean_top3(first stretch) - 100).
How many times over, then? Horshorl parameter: 2.64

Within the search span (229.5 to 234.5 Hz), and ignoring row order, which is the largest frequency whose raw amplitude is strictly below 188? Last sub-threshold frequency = 230.0 Hz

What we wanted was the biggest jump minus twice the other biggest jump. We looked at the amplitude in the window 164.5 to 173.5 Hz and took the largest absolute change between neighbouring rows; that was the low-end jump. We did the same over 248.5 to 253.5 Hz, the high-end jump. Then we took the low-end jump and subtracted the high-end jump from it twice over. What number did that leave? -1.0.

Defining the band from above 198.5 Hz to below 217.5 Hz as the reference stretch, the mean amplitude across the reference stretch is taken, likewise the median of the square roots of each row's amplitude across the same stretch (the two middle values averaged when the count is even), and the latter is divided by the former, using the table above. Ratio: 0.076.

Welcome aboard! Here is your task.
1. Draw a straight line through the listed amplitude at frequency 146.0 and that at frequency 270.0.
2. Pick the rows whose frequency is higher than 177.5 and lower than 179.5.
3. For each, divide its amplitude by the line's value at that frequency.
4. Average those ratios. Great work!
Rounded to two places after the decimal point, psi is 0.97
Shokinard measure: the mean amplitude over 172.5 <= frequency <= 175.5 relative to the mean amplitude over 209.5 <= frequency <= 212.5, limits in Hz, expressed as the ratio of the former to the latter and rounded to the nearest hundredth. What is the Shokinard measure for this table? 0.94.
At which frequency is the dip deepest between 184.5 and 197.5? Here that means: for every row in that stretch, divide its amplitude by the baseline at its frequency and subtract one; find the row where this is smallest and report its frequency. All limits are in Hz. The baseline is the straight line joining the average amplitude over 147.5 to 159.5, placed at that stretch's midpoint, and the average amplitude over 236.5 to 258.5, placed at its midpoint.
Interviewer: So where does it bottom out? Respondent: 193.0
